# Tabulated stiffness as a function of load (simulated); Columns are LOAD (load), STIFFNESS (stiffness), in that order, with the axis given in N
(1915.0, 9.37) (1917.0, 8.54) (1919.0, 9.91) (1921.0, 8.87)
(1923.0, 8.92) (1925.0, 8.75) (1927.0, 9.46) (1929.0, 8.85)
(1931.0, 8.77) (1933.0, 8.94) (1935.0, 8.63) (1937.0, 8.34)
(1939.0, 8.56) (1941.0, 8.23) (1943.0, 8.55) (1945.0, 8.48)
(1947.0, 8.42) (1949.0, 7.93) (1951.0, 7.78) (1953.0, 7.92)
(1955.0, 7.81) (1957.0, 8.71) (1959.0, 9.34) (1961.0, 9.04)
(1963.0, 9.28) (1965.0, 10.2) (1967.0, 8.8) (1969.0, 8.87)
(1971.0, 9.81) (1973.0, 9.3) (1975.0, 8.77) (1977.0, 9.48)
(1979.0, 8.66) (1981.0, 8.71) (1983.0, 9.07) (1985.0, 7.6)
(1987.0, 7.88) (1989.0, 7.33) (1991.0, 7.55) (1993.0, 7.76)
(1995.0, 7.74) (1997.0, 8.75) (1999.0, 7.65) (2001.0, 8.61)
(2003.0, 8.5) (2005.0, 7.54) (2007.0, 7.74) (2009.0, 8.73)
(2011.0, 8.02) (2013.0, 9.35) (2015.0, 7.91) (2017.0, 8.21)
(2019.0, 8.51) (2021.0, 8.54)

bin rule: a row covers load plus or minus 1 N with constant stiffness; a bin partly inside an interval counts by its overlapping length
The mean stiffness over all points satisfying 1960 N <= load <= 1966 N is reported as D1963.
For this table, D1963 9.51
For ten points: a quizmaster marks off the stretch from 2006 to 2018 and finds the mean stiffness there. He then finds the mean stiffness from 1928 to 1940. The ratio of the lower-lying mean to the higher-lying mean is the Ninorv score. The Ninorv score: 1.04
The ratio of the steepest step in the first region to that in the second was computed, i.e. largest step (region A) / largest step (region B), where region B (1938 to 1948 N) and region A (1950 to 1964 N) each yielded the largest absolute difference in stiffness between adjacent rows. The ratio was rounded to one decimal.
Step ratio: 2.7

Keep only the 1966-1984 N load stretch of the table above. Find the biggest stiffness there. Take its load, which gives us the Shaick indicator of 1971.0 N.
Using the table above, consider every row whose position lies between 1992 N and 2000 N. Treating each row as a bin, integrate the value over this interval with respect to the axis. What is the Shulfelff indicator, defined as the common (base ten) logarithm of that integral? 1.80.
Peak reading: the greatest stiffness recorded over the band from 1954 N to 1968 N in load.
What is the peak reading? 10.2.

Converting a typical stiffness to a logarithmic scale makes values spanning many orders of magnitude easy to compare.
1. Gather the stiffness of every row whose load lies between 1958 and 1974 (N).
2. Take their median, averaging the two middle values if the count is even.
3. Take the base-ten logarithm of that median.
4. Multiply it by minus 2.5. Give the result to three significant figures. -2.42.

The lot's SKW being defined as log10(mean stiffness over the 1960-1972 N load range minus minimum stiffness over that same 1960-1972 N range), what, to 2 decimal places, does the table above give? -0.27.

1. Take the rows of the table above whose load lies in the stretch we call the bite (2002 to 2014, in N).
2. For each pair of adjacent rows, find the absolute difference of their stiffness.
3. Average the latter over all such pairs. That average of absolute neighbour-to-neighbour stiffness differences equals 0.8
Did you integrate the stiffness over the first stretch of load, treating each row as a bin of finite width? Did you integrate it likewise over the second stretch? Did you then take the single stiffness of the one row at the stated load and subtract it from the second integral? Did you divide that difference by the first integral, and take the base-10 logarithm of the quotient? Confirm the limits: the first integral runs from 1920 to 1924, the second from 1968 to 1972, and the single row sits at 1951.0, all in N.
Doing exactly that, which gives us -0.080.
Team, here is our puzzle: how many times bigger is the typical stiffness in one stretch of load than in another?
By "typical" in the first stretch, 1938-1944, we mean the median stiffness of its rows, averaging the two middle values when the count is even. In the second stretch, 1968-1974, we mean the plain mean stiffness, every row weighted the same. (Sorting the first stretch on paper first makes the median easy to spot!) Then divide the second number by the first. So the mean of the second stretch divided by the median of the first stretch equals 1.09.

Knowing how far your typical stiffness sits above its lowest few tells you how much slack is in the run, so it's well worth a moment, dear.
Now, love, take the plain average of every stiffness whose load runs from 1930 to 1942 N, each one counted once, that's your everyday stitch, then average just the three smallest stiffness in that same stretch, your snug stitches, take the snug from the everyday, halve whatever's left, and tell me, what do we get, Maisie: 0.10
